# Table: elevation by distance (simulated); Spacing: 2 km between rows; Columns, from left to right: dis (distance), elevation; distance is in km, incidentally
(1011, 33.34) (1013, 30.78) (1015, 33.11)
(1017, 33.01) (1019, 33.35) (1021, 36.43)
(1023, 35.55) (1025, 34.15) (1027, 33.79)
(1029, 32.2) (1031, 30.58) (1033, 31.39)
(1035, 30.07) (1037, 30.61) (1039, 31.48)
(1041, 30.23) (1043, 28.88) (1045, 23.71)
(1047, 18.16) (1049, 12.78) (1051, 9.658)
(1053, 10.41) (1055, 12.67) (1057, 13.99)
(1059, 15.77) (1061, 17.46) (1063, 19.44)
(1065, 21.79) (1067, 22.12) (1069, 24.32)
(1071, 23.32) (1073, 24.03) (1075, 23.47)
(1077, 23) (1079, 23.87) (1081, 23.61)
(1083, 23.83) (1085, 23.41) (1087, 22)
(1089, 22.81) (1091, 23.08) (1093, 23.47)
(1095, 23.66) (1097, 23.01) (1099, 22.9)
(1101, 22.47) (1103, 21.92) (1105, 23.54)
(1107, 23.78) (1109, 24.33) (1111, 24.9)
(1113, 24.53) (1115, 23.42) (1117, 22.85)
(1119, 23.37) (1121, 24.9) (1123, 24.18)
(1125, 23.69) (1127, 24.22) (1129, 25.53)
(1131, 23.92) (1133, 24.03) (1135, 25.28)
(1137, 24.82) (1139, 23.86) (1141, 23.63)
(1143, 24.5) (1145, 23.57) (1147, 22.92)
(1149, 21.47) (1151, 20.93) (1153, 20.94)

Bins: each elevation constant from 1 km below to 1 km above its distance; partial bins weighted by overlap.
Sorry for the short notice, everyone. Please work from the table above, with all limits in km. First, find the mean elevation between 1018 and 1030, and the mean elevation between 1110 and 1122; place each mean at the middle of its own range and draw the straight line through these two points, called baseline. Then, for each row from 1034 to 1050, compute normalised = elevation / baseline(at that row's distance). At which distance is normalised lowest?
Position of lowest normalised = 1049 km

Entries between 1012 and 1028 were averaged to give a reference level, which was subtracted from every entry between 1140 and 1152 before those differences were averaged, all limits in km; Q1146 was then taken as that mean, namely -10.9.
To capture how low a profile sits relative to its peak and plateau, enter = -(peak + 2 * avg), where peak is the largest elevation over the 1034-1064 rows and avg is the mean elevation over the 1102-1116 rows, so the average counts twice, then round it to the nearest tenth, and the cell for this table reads -79.0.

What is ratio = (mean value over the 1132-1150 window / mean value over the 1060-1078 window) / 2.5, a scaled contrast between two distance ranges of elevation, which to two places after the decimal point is 0.43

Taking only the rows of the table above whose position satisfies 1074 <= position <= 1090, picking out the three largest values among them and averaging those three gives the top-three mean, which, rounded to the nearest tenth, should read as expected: 23.8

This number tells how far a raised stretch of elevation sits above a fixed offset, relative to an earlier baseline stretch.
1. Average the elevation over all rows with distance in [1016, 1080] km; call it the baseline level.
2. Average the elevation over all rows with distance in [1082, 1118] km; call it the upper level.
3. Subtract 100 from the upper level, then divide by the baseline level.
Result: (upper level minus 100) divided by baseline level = -3.1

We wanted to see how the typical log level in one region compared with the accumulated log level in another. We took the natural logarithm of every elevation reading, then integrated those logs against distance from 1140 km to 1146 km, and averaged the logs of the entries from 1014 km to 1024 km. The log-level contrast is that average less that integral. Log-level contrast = -16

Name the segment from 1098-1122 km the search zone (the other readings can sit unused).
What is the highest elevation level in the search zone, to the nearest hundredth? 24.90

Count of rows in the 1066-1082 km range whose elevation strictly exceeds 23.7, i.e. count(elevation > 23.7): 3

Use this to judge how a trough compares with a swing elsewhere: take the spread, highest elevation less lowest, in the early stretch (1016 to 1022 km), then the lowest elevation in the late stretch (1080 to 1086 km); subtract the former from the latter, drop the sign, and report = 20.0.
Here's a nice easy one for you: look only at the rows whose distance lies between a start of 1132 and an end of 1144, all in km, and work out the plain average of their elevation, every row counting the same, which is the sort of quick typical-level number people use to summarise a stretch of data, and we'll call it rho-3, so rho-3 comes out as 24.4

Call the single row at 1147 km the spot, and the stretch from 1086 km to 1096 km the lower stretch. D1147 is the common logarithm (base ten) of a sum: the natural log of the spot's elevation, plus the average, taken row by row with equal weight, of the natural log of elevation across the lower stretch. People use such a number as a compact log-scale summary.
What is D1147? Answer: 0.797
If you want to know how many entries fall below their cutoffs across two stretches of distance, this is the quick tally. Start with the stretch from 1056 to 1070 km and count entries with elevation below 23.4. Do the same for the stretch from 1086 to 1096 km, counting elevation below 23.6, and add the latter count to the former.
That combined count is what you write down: 10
